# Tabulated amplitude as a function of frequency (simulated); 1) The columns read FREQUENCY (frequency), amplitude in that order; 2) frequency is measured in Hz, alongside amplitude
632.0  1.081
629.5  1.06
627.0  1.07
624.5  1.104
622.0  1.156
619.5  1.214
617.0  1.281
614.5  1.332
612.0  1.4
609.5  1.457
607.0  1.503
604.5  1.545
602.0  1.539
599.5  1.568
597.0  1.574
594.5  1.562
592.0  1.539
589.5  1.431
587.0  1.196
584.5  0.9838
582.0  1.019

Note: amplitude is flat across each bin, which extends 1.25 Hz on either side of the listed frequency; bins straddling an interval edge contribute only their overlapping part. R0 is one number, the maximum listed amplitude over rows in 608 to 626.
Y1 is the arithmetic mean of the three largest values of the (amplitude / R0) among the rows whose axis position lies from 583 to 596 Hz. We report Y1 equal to 1.04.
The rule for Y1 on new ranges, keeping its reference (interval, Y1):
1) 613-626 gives 0.88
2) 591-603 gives 1.08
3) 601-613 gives 1.05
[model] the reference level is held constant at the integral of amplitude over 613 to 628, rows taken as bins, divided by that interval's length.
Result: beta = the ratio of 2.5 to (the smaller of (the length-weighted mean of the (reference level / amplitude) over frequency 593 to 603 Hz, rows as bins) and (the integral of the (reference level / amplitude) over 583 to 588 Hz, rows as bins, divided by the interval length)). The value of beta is 3.26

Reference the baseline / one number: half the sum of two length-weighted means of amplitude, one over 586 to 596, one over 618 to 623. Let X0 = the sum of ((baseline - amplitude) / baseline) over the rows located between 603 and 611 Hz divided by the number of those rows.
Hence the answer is -0.14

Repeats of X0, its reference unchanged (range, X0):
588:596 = -0.15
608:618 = -0.04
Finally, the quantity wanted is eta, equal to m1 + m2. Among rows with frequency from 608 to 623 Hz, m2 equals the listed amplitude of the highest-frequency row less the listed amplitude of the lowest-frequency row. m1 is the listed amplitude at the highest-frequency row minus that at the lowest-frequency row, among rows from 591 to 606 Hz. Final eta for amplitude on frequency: -0.3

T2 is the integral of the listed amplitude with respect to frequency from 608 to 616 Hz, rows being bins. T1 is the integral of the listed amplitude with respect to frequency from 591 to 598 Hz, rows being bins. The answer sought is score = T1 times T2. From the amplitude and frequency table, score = 122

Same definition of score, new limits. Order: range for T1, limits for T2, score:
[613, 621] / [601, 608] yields 109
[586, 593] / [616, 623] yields 83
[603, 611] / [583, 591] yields 116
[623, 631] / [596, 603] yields 94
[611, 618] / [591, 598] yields 102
